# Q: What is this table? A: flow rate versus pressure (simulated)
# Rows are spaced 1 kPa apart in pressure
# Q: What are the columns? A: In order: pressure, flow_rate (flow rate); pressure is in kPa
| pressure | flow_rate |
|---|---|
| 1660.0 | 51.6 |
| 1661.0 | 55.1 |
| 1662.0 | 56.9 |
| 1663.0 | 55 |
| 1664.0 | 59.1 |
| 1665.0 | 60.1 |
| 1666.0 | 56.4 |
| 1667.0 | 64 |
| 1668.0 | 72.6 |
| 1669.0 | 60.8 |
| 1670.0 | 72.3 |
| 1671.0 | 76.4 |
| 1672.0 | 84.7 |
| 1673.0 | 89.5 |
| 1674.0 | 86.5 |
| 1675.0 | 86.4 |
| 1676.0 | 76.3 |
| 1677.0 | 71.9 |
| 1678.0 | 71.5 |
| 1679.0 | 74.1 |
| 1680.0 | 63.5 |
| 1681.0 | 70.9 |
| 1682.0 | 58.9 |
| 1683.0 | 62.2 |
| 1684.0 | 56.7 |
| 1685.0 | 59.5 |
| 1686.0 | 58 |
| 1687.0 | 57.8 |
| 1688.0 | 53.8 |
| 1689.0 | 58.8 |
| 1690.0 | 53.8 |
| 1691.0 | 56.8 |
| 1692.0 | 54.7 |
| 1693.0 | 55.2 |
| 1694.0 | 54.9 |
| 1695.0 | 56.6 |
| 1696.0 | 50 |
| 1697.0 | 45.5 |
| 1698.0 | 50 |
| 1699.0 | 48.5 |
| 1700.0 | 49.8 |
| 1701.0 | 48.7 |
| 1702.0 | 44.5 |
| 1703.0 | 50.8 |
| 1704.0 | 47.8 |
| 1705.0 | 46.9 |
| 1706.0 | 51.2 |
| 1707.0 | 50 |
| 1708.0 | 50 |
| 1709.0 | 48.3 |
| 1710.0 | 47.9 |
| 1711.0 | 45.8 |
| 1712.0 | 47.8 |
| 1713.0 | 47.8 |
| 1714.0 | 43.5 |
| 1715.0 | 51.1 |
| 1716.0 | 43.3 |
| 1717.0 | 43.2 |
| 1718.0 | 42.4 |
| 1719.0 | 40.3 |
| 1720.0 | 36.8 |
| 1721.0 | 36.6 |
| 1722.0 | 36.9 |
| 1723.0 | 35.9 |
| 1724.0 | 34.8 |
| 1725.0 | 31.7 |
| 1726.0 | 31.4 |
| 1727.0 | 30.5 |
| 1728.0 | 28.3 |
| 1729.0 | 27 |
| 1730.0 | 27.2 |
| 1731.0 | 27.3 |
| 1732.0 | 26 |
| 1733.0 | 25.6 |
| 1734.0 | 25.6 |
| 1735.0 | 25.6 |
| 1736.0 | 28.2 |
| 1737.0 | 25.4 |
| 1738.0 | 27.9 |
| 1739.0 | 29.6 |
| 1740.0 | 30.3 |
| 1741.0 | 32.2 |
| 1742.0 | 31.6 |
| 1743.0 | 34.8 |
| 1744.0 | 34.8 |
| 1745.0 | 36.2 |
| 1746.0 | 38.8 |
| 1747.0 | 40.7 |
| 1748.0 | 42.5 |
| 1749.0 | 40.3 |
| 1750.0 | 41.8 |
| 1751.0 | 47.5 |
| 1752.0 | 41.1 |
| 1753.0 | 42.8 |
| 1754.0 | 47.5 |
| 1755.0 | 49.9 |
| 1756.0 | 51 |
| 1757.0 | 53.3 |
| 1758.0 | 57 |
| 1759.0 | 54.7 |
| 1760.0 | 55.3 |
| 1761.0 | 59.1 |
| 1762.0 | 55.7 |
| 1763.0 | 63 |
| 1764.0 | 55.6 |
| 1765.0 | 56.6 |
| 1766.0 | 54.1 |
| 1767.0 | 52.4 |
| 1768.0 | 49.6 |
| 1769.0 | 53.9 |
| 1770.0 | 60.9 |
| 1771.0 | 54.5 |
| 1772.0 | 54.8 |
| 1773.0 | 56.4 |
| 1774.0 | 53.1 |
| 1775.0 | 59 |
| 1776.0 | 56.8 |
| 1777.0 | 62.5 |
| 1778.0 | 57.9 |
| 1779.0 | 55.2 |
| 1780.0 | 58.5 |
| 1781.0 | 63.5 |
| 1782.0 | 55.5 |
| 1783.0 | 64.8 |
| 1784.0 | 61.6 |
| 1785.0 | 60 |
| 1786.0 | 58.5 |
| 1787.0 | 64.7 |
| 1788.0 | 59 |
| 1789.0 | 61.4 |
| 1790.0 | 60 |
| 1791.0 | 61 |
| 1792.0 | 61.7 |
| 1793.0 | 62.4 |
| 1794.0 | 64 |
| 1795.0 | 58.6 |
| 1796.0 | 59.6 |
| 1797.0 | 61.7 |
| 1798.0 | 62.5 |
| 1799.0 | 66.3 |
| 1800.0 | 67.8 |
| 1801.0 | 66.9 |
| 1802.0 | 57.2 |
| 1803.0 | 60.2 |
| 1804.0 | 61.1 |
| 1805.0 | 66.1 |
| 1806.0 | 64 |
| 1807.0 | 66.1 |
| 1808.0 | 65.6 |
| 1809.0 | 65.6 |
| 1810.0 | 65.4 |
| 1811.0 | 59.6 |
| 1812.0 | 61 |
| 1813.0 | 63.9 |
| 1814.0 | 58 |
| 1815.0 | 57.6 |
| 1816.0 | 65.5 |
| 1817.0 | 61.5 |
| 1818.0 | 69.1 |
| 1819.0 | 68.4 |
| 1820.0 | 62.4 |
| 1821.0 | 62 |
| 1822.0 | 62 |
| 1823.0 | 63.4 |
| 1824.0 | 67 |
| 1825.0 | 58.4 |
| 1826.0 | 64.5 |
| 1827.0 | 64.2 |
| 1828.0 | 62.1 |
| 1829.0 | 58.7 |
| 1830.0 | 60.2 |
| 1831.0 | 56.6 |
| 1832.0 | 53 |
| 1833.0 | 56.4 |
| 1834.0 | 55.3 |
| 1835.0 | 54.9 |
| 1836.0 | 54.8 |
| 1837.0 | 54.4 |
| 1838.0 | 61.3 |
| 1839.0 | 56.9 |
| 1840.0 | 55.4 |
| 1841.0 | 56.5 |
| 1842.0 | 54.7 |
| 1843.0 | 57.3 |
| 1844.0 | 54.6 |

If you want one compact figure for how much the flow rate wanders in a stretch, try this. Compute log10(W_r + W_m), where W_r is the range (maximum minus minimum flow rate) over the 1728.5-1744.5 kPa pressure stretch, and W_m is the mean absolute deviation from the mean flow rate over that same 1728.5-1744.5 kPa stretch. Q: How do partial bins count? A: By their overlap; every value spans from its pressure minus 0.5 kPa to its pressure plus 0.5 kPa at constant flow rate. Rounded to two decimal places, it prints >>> 1.08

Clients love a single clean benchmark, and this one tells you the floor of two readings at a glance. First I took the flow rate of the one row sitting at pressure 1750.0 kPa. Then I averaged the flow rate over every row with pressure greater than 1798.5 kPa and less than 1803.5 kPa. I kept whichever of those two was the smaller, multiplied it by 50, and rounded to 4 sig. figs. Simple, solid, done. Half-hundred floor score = 2090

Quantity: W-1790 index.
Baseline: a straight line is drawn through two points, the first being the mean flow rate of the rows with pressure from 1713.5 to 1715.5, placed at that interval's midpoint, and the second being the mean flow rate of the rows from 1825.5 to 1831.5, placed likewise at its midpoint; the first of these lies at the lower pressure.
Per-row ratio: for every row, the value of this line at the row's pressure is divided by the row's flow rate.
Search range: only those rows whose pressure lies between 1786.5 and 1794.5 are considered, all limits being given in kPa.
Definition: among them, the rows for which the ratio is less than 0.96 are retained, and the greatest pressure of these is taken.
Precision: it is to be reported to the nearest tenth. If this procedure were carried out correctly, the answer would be 1794.0 kPa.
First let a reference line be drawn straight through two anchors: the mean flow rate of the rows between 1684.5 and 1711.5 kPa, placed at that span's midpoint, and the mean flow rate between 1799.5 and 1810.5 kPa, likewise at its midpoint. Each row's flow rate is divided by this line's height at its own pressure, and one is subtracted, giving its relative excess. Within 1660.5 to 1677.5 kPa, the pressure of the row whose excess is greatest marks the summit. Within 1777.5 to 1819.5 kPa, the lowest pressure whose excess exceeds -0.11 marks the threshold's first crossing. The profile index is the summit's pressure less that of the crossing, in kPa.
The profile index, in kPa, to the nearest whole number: -105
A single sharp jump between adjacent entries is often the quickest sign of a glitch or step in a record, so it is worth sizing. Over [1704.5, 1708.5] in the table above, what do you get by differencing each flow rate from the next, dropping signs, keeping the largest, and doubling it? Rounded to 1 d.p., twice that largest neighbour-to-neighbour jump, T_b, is 8.6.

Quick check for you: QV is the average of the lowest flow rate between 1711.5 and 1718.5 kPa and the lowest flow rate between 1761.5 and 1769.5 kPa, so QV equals 46.0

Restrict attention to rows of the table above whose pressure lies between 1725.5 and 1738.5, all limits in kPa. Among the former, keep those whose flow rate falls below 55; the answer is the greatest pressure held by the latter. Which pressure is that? 1738.0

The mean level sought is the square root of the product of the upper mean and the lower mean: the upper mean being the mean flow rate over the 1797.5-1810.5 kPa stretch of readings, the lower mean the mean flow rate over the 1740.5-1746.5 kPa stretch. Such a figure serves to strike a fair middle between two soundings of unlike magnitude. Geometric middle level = 47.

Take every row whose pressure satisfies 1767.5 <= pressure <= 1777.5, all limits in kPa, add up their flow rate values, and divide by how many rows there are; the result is 56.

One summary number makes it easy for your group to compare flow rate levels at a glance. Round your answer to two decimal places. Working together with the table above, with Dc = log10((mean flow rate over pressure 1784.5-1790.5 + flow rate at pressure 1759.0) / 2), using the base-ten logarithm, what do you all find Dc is 1.76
